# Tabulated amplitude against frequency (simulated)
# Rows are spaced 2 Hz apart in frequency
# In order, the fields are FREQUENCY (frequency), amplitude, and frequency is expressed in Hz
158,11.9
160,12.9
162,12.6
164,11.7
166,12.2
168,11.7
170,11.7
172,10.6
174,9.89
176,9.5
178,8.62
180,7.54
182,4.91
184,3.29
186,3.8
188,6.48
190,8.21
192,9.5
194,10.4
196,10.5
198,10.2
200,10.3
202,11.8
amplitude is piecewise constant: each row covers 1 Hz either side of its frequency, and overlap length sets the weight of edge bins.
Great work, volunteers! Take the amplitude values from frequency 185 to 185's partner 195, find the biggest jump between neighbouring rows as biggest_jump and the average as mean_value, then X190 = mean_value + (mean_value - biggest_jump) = 12.7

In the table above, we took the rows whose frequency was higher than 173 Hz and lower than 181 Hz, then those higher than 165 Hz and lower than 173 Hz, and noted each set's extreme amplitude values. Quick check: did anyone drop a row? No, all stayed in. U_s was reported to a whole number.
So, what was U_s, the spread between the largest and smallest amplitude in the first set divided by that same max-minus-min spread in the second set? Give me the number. 1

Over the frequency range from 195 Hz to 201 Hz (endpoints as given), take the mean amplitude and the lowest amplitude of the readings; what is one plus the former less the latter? 1.1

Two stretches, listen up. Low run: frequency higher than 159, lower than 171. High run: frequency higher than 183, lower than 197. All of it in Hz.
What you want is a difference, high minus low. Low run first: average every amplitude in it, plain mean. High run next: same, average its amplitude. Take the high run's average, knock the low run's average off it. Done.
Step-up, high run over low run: -5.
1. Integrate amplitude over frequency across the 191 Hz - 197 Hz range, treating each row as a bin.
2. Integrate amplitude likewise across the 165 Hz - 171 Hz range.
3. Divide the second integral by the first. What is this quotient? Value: 1.17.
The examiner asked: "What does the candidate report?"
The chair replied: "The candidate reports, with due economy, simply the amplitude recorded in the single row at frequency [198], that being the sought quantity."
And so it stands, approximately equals 10.2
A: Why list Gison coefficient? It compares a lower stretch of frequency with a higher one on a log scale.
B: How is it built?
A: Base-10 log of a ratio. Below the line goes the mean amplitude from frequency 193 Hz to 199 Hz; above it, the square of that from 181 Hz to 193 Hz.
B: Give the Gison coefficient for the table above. 0.55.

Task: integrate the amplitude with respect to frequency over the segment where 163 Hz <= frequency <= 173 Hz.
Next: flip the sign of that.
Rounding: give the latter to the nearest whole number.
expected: -116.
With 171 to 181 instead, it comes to -92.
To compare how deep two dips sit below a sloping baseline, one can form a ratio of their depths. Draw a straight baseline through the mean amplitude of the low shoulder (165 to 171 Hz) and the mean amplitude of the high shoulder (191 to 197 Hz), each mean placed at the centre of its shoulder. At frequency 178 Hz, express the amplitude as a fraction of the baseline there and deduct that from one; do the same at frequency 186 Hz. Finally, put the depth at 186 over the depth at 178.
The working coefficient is 3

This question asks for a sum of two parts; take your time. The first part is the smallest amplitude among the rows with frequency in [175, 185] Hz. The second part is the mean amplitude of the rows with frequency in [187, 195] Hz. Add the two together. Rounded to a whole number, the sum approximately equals 12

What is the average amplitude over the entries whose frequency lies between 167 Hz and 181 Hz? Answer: 9.9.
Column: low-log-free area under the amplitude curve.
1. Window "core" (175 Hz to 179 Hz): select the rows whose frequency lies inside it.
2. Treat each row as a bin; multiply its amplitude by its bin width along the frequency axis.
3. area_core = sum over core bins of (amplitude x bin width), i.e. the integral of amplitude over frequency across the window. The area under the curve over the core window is 36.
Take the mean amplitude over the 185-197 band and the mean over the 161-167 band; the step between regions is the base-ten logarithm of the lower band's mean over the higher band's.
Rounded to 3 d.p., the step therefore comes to 0.174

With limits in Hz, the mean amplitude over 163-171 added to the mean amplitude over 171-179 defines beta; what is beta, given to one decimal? 21.5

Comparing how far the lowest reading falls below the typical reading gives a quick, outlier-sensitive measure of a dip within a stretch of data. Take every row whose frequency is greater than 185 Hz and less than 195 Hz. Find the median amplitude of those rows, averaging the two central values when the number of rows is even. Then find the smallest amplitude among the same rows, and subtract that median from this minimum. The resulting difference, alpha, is -4.4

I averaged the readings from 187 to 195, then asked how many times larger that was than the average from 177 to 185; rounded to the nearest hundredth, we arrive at 1.42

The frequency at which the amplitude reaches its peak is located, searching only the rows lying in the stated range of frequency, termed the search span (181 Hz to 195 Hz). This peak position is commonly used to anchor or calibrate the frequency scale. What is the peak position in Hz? 194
